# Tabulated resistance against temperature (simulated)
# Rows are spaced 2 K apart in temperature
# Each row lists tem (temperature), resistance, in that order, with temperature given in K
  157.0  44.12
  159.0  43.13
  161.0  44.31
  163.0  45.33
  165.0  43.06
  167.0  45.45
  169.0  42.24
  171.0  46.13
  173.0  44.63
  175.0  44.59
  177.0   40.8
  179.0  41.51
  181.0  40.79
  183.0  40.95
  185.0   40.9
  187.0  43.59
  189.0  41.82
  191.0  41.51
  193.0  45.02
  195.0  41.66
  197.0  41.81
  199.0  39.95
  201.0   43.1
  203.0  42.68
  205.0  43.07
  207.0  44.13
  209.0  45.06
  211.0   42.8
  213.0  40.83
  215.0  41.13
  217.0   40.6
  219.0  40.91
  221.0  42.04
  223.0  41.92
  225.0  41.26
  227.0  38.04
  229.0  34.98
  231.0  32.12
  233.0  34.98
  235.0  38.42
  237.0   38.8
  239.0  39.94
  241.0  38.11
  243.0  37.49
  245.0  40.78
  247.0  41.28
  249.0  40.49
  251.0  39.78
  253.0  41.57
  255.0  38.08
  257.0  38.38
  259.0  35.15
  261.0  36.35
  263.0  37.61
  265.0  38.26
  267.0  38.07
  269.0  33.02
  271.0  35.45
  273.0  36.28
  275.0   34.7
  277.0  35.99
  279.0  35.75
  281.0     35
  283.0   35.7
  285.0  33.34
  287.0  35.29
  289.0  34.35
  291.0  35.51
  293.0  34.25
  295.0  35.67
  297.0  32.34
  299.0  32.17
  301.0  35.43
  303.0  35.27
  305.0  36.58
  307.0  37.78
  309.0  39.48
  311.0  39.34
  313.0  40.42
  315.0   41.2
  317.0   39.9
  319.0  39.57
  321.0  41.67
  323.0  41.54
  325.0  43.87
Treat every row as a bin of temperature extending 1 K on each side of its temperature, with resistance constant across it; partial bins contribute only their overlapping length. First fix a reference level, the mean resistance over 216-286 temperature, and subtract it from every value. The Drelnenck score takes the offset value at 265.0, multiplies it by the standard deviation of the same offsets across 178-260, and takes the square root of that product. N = 1.20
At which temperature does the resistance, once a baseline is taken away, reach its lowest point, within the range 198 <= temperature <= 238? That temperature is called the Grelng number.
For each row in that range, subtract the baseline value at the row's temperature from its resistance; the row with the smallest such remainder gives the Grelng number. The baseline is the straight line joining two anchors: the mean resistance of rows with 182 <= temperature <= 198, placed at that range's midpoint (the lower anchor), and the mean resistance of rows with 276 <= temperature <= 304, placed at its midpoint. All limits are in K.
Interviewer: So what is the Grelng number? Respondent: 231.0 K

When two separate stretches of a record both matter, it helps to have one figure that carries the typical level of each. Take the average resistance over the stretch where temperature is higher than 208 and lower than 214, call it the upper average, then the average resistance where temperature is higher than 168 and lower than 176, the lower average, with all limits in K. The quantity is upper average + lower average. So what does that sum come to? 87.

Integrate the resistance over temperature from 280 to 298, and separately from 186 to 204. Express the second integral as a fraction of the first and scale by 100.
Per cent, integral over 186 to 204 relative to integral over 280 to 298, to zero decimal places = 122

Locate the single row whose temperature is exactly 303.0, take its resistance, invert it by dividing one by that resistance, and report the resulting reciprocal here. 0.0284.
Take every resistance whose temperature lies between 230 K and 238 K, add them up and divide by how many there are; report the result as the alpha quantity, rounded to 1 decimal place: 36.1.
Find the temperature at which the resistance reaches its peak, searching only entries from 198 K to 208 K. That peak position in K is 207.0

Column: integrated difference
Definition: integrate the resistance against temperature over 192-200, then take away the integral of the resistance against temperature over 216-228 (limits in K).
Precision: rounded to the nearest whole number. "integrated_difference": -153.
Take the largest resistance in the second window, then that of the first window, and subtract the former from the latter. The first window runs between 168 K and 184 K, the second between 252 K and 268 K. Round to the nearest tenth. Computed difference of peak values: 4.6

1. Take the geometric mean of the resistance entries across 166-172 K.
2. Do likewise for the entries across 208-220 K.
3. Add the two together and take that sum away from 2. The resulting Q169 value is -84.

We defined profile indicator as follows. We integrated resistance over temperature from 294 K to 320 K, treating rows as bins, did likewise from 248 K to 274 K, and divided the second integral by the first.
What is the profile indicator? 1.007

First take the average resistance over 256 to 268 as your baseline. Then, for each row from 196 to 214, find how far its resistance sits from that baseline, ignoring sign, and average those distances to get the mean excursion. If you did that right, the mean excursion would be 5.3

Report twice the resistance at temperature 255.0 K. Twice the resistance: 76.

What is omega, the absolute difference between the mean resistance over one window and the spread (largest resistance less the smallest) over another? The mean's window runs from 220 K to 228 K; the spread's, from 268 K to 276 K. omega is 37.6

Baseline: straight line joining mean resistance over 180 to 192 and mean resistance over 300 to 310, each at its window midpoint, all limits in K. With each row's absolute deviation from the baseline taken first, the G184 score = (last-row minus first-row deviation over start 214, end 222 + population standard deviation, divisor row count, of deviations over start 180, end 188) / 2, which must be 0.8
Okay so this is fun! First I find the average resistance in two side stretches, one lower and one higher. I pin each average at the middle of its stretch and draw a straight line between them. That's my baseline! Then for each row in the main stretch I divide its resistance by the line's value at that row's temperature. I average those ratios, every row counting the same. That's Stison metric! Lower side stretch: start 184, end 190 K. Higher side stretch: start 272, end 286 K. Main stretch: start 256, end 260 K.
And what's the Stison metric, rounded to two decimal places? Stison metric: 1.00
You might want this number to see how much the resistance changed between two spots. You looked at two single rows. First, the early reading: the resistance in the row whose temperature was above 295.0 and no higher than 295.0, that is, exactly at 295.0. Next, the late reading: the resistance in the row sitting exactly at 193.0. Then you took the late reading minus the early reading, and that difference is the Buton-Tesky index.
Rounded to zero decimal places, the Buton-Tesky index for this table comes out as 9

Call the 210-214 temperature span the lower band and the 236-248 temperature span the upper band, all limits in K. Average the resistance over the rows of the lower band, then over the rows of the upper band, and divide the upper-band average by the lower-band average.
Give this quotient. 0.94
